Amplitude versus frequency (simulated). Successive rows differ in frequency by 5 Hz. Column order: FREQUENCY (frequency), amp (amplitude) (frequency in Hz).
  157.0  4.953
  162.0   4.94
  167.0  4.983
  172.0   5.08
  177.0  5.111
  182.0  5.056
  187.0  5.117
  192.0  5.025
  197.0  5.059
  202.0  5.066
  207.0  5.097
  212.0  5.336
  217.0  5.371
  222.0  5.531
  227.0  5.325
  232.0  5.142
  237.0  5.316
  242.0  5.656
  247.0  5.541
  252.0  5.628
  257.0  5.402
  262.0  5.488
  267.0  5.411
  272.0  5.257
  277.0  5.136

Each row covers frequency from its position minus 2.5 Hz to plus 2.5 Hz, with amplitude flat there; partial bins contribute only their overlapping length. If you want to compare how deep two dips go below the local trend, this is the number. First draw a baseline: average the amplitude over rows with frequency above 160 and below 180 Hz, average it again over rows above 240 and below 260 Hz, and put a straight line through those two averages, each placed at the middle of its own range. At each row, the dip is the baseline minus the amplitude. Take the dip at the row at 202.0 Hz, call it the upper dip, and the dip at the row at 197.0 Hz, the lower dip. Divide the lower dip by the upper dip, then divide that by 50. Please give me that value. 0.017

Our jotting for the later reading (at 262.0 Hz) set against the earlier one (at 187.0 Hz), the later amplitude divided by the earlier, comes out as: 1.07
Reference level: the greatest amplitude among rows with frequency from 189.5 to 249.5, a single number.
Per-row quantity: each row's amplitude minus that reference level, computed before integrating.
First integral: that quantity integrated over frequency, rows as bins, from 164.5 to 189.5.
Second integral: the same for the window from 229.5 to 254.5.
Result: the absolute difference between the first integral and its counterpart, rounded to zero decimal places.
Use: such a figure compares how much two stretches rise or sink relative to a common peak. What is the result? 10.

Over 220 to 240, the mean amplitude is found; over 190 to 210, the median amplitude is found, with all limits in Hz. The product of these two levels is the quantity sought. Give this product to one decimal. 27.0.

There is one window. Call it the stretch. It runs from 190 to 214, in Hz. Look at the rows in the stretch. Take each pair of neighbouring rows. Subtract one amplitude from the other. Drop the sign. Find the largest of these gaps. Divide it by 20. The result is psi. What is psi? 0.012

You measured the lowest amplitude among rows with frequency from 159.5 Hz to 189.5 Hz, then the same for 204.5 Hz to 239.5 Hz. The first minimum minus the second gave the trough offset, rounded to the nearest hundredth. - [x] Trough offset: -0.16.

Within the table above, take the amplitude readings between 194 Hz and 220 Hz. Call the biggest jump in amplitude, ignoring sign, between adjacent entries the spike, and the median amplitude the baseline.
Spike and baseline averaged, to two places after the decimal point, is 2.67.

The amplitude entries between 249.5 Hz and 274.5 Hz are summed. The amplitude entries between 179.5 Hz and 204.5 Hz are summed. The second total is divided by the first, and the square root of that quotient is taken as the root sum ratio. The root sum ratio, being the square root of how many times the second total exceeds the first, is 0.965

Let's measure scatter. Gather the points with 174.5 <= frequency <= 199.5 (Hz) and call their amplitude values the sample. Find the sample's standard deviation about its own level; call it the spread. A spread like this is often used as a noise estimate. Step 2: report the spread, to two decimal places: 0.04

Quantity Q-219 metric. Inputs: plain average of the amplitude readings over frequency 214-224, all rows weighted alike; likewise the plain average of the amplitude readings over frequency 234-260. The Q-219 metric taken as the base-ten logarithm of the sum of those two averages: 1.04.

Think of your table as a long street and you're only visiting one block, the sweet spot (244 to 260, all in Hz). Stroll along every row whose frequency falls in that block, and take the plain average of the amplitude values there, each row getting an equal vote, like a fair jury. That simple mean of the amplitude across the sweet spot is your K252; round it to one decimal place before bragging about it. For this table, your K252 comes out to 5.5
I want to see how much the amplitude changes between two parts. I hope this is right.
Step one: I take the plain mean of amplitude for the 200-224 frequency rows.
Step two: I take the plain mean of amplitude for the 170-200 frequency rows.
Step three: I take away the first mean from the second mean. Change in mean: -0.21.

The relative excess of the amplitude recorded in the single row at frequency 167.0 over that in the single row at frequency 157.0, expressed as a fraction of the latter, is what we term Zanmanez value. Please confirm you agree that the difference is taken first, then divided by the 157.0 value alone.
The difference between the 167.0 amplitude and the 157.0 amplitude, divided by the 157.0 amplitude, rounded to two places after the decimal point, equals 0.01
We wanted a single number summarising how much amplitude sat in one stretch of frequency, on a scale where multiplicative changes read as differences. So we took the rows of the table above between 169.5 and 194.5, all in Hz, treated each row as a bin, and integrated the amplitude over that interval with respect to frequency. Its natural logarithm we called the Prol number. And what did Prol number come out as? 4.84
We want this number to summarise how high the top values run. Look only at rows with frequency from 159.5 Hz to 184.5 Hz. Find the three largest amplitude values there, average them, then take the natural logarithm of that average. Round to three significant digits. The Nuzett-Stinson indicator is 1.63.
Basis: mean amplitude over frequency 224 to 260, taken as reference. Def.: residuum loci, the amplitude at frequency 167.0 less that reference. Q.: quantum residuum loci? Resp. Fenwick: -0.45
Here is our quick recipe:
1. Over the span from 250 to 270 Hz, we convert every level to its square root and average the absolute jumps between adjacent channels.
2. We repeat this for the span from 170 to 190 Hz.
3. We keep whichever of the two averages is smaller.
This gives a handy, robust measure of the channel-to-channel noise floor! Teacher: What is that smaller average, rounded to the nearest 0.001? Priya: 0.011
